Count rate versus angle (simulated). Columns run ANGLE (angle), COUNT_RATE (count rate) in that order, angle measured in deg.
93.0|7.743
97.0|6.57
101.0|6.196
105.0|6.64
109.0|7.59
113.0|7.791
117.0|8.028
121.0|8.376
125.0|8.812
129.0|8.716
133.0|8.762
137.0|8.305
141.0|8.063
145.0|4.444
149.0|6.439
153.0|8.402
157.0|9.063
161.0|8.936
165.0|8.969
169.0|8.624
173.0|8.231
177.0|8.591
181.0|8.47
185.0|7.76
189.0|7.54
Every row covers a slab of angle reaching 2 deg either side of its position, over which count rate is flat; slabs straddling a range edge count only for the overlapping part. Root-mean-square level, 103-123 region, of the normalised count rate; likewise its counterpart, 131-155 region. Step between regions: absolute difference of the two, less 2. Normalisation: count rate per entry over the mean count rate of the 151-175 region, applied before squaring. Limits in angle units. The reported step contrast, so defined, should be -1.98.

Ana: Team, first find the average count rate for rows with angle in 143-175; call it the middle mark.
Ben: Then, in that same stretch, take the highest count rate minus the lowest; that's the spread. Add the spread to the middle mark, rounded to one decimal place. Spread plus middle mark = 12.5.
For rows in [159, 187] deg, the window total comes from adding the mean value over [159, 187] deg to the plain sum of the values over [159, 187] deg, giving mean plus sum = 68.1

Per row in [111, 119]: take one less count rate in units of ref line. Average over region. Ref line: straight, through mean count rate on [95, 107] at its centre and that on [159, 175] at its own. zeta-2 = -0.14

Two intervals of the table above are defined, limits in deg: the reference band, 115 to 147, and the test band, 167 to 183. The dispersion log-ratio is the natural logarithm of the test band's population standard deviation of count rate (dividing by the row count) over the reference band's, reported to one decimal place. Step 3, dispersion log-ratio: -2.2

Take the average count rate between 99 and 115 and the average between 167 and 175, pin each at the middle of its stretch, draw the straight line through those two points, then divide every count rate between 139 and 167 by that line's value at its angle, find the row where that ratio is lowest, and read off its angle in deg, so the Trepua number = 145.0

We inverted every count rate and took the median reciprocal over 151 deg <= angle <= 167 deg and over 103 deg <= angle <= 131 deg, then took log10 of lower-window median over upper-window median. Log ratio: 0.047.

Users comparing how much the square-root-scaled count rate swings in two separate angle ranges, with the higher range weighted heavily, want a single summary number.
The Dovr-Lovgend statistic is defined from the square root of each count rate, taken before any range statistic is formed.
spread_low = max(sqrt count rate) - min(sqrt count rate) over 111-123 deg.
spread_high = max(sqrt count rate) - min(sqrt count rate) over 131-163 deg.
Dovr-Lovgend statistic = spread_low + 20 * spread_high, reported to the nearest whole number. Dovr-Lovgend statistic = 18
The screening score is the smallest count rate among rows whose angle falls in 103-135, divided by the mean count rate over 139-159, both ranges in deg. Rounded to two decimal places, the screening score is 0.91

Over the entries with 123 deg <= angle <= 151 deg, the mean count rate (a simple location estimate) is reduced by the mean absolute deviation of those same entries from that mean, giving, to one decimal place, 6.4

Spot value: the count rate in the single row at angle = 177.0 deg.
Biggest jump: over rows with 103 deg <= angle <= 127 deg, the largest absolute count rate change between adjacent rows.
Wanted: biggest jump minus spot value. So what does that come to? -7.6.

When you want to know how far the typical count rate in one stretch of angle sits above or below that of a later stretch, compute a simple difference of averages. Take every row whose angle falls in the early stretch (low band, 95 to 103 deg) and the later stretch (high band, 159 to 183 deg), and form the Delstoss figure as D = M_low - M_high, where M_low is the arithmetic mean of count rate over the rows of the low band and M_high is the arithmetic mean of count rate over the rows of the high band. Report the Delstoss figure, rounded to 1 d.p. -2.3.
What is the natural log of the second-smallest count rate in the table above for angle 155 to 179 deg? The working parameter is 2.151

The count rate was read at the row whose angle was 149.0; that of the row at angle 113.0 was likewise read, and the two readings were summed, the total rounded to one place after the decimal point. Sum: 14.2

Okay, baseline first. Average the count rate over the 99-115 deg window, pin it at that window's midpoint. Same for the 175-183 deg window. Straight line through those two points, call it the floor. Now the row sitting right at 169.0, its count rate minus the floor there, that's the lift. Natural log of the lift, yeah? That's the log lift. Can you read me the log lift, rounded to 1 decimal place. -1.2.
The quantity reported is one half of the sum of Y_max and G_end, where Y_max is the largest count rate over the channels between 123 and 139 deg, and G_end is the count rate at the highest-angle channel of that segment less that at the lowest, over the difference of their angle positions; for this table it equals 4.4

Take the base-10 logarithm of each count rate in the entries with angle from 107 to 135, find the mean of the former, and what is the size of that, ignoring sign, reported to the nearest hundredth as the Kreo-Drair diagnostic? 0.92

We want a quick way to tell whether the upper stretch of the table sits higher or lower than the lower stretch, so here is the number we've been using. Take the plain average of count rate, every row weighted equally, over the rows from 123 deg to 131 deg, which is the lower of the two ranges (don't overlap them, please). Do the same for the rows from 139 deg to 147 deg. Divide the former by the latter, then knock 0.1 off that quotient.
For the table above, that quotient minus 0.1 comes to 1.3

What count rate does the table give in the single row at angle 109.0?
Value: 7.59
